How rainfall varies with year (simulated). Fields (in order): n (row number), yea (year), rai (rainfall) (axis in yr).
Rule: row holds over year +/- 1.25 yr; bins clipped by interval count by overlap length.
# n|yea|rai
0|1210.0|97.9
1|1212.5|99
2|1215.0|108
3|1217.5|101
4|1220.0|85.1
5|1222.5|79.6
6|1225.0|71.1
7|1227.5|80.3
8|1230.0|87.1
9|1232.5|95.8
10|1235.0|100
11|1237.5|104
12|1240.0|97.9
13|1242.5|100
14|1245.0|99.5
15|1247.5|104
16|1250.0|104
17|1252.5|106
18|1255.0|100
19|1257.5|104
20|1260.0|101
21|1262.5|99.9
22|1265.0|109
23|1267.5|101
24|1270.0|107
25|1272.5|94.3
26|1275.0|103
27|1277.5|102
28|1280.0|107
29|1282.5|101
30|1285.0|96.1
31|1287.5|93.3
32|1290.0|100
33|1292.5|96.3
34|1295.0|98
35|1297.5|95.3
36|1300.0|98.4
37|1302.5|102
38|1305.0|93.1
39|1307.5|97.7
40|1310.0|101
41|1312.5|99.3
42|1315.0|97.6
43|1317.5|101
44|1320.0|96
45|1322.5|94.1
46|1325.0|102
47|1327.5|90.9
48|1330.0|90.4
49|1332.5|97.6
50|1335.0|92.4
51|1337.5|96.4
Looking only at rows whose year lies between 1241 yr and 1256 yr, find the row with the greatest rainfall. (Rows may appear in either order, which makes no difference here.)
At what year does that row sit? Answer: 1252.5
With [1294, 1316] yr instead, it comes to 1302.5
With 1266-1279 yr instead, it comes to 1270.0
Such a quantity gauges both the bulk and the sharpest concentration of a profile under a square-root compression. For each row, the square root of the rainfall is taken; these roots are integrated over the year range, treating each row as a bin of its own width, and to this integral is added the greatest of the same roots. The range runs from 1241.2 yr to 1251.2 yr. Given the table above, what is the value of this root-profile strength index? 111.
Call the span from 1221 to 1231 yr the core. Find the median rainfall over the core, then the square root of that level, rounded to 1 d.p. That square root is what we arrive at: 8.9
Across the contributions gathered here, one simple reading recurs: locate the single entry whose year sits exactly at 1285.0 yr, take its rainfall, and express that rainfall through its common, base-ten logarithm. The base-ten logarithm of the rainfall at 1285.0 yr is 1.983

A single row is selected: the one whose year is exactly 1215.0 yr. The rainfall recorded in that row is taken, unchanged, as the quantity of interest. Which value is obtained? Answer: 108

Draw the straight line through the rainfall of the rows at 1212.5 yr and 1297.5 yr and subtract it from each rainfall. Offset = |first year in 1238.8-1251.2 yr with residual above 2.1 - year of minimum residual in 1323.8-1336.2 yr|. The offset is 87.5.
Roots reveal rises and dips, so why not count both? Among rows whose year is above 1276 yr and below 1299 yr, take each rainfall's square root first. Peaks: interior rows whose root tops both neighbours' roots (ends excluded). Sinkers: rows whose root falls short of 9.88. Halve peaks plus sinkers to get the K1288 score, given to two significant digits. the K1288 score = 3.5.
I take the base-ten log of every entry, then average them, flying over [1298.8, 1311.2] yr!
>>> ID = 1.993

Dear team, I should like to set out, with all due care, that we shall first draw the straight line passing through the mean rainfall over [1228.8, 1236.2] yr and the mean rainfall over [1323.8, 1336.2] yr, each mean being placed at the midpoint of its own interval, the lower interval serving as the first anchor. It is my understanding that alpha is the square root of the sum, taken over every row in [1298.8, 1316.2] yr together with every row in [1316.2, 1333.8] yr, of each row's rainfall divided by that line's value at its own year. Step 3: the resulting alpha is 3.79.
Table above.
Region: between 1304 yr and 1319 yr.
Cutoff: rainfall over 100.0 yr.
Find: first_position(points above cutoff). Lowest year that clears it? 1310.0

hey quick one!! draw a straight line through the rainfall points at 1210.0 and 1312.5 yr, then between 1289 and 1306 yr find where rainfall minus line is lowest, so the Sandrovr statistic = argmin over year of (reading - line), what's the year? 1305.0 yr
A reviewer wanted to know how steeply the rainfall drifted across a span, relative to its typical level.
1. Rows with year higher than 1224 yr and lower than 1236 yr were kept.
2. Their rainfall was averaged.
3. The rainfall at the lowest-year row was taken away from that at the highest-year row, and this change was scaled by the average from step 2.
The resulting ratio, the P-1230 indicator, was 0.33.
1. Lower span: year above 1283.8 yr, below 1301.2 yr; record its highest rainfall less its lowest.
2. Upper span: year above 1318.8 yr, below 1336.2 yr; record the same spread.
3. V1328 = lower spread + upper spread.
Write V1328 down 18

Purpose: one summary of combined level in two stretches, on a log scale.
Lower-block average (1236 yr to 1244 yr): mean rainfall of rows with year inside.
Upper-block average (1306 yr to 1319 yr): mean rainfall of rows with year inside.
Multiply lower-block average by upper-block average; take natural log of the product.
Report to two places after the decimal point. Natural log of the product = 9.21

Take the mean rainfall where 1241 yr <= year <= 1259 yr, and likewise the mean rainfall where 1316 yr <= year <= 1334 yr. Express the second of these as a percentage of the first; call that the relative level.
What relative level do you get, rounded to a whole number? 94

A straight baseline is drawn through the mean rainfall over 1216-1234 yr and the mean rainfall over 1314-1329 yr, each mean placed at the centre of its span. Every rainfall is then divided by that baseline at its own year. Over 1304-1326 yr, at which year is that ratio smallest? 1322.5 yr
